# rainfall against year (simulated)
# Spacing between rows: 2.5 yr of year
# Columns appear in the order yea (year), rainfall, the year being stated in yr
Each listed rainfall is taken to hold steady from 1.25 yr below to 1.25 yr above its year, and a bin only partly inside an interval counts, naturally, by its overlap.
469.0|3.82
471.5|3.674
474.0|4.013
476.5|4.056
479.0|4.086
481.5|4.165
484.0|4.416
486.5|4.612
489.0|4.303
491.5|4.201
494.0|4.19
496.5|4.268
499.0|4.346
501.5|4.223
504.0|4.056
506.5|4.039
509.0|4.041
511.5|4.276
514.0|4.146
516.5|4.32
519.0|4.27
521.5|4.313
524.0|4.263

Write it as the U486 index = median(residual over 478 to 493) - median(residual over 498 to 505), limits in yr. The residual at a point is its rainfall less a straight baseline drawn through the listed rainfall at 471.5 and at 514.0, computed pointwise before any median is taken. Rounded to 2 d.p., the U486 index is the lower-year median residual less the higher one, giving 0.19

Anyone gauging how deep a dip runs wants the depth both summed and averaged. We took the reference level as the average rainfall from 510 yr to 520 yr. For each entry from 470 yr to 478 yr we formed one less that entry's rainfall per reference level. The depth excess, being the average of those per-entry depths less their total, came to -0.16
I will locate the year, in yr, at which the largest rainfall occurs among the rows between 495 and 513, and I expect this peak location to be 499.0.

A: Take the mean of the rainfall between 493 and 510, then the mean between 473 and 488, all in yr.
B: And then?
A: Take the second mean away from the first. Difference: -0.06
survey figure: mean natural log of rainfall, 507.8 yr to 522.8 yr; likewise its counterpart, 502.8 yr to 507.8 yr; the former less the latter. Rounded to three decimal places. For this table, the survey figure 0.043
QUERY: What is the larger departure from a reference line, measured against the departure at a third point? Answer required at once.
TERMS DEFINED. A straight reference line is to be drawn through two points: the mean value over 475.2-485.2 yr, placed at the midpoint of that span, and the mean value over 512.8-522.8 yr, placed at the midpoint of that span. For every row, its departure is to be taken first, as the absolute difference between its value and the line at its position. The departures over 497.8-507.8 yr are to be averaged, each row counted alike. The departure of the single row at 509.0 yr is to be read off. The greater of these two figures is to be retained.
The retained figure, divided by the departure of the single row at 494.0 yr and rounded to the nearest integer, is 10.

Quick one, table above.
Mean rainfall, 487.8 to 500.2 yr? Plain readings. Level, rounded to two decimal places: 4.26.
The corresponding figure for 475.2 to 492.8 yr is 4.26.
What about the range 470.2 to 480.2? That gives 3.96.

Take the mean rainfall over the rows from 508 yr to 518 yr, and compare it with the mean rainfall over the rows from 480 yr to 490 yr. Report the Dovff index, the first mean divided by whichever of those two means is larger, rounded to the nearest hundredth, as 0.96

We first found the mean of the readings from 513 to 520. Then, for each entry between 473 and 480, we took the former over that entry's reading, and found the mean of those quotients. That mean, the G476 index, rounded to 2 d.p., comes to 1.05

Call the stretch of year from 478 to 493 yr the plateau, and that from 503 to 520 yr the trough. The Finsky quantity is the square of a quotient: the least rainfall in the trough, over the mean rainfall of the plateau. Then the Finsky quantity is 0.88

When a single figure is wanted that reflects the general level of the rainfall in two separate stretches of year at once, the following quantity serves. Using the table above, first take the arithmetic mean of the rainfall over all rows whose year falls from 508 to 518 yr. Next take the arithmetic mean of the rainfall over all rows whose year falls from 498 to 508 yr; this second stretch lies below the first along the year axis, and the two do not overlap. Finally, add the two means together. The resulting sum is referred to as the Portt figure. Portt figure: 8.36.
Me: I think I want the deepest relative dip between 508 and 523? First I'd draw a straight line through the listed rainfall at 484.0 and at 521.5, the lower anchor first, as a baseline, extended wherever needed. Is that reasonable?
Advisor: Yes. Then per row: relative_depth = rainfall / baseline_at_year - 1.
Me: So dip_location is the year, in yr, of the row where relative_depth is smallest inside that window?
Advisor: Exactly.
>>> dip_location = 509.0 yr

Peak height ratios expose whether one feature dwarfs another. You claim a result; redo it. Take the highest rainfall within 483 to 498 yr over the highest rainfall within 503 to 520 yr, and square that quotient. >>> 1.14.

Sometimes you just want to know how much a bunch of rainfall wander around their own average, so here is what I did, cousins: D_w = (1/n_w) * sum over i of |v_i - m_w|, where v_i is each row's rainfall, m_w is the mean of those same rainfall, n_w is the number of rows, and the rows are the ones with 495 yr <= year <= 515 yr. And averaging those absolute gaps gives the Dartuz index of 0.10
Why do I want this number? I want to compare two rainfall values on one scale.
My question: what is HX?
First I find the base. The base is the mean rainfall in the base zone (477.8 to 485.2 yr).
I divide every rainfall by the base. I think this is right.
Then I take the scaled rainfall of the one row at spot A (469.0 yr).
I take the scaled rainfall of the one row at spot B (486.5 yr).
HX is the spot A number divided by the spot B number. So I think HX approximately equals 0.83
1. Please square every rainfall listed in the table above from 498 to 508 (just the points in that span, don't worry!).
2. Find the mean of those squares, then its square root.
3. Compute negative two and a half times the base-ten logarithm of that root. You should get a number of -1.55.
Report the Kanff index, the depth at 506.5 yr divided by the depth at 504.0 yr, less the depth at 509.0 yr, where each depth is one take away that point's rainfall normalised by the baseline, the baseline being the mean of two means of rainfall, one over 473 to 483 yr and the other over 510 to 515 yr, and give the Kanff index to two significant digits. 1.2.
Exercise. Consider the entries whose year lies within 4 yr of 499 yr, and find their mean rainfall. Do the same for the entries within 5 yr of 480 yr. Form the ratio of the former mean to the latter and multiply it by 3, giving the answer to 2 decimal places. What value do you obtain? 3.07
